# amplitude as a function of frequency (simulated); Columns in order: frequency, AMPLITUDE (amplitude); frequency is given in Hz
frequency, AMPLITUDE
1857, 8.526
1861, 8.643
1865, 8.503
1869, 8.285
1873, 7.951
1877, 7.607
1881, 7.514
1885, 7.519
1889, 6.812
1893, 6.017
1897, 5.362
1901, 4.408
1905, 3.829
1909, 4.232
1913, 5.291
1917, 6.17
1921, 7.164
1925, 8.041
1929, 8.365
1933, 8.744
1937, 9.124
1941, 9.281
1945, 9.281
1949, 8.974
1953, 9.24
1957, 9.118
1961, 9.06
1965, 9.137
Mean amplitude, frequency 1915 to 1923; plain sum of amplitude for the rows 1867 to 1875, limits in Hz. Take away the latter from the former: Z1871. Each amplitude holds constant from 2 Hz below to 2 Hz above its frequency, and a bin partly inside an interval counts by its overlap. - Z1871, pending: -10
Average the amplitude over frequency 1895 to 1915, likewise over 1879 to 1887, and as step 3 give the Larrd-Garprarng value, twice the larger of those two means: 15.0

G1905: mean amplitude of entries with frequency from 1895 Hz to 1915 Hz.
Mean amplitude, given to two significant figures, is 4.6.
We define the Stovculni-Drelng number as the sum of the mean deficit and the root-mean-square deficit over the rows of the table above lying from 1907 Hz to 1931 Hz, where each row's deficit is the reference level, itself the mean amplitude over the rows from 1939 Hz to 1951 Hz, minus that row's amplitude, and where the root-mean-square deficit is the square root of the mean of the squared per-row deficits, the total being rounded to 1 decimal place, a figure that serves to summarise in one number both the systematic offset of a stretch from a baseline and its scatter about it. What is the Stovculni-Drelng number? 5.7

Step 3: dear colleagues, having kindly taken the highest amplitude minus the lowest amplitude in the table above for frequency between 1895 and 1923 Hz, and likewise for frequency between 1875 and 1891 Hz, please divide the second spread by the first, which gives 0.2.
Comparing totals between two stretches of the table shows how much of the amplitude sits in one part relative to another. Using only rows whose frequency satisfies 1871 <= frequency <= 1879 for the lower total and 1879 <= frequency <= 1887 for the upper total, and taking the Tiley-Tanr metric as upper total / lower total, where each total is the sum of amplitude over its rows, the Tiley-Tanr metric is 0.97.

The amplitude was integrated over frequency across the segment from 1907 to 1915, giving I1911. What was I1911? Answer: 38.1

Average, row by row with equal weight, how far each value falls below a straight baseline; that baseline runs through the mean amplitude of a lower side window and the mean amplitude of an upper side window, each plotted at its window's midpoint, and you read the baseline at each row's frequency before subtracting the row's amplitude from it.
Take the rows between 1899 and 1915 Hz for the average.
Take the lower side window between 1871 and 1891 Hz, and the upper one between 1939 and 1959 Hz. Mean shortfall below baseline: 3.7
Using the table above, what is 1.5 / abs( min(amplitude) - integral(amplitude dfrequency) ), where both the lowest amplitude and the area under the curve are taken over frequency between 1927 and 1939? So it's 0.0155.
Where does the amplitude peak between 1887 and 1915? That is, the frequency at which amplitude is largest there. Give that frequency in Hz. 1889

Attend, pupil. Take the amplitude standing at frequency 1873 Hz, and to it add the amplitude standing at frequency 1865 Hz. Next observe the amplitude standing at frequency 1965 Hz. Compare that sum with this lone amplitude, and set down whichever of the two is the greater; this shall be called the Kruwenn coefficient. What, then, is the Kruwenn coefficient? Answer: 16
